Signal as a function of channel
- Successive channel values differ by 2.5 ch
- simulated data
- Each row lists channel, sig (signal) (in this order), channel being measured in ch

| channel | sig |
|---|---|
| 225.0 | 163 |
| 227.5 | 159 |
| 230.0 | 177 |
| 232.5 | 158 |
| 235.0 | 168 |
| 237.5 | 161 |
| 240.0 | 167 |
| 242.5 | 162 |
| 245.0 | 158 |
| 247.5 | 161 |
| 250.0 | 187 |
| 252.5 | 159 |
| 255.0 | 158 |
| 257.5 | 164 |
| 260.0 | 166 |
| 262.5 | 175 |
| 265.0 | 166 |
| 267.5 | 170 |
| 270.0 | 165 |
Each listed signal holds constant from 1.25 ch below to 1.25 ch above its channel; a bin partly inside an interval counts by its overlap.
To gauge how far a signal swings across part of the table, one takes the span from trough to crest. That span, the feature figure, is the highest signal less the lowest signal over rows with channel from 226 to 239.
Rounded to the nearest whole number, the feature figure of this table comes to 19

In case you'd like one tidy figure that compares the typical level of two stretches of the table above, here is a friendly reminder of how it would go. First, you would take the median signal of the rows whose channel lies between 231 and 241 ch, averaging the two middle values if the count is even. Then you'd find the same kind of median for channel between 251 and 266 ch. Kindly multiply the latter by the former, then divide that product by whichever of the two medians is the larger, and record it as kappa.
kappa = 164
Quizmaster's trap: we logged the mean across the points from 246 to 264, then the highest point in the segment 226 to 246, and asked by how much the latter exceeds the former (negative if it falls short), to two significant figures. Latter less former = 10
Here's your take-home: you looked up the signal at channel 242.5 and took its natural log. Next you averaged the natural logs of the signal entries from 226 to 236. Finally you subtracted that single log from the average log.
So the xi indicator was 0.020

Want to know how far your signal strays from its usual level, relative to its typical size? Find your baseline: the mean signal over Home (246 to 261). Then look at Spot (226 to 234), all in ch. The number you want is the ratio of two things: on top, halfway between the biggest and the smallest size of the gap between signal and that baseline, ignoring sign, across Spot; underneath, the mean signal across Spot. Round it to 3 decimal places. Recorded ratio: 0.055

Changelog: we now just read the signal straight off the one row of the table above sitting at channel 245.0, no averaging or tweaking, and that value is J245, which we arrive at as 158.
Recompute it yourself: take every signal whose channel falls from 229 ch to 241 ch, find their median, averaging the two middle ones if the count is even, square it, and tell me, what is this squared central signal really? 27889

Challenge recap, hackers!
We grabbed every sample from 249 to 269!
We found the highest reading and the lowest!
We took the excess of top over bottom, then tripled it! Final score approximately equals 87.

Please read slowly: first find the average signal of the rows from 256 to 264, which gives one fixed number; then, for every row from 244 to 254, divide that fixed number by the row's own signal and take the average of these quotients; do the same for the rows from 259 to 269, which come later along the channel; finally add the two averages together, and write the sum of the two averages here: 2.01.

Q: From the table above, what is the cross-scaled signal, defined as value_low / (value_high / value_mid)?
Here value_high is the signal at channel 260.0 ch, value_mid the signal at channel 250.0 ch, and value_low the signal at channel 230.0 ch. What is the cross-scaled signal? 199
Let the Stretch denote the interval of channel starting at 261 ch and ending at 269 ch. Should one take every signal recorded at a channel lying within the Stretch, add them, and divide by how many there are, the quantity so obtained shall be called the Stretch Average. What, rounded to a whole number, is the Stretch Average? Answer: 170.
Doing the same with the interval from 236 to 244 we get 163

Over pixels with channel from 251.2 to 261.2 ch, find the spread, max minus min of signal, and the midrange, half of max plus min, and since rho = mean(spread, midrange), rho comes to 85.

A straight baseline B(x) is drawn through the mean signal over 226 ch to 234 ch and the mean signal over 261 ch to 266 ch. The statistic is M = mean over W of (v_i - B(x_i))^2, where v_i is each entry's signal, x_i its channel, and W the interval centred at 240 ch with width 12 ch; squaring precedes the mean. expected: 28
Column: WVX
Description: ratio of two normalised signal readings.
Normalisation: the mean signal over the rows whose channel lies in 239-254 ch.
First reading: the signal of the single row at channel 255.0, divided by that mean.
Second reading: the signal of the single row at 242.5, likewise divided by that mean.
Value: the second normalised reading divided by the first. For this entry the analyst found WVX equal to 1.03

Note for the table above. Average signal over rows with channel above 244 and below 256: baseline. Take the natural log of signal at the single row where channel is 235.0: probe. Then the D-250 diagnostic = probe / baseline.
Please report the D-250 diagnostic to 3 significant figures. 0.0311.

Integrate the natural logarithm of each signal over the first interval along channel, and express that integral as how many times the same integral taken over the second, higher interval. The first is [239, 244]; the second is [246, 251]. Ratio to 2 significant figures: 0.99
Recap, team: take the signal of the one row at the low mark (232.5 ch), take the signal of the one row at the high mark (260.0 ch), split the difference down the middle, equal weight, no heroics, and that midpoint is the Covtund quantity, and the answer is 162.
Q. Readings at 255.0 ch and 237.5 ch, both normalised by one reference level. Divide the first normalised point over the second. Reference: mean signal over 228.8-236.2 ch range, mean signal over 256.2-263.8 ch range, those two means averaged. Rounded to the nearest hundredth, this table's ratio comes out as 0.98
